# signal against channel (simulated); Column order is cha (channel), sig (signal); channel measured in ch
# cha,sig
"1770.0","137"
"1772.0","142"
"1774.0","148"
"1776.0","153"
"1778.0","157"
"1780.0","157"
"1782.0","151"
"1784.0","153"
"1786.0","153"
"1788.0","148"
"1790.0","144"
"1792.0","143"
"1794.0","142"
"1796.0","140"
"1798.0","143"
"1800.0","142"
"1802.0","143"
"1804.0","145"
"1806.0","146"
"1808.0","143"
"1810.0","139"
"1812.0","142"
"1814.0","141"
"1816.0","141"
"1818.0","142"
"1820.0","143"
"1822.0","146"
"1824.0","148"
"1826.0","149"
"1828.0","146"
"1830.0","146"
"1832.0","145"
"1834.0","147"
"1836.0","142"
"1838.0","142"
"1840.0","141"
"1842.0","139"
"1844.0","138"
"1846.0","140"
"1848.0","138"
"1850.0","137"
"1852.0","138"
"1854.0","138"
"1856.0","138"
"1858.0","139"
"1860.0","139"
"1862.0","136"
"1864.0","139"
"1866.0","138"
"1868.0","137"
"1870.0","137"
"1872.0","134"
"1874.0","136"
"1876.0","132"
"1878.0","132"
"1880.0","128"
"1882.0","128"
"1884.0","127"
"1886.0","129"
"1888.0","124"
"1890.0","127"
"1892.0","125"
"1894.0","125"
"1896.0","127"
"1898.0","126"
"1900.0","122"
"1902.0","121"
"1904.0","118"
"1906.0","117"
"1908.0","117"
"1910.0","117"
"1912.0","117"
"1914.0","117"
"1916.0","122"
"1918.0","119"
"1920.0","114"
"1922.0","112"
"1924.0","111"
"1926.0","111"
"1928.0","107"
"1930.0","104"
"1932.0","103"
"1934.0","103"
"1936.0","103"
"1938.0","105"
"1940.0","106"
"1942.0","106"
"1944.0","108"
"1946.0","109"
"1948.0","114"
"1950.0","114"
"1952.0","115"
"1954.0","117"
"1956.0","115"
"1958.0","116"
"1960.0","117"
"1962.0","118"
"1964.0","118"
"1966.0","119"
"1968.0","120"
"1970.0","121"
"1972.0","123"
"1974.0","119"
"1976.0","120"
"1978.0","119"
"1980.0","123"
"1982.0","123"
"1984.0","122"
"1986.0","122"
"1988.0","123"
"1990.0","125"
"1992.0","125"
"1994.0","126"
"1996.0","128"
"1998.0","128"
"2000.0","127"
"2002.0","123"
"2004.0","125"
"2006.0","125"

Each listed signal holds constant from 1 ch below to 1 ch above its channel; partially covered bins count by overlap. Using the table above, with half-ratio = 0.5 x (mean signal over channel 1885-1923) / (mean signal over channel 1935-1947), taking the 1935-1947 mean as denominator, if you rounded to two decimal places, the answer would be 0.57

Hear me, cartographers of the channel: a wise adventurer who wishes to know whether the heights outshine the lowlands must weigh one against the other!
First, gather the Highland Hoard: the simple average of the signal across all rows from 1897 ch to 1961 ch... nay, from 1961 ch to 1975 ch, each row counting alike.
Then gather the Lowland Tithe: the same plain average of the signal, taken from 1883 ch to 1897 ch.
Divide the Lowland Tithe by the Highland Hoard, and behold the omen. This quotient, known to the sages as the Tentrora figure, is 1.05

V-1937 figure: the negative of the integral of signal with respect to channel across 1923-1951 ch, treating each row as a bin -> -3008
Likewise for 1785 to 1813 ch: -4026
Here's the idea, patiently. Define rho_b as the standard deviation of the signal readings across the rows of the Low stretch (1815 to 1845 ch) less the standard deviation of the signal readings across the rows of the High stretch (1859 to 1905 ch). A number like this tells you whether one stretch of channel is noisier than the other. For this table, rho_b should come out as -3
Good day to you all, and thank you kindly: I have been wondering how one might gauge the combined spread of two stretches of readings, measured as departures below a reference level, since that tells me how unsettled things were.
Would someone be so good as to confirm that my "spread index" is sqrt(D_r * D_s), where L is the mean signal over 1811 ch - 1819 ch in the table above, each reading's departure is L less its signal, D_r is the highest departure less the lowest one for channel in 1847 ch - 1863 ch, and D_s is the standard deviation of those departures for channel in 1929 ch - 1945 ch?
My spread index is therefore 2.3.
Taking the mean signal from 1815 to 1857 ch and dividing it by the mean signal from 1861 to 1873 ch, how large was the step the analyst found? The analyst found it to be 1.04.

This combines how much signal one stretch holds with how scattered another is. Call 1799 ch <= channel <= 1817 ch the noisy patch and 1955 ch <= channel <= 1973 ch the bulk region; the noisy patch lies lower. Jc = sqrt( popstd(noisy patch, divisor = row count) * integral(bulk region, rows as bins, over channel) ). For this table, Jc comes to 65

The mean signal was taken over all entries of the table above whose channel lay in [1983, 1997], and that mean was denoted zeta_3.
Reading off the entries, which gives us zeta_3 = 124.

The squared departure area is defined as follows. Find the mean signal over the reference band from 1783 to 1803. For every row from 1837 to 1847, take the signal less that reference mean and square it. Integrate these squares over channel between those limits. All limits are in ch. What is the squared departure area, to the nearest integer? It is 280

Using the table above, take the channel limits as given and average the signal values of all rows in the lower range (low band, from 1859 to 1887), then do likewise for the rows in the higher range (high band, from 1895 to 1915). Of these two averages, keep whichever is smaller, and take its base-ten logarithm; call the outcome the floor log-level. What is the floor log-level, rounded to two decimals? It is 2.08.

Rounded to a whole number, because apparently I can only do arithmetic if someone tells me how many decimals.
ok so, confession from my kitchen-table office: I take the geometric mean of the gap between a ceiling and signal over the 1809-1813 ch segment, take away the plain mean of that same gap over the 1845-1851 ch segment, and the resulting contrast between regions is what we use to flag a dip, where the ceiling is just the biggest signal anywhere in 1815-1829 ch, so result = -2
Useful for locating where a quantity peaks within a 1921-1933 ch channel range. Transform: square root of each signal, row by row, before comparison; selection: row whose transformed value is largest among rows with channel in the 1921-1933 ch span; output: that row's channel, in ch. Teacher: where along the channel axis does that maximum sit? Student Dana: 1922.0 ch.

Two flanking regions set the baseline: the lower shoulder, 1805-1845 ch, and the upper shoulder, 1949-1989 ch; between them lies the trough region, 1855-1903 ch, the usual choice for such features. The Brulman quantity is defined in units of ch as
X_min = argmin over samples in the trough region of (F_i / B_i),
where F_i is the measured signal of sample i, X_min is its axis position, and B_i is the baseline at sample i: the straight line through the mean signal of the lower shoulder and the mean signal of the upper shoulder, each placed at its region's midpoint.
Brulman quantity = 1902.0 ch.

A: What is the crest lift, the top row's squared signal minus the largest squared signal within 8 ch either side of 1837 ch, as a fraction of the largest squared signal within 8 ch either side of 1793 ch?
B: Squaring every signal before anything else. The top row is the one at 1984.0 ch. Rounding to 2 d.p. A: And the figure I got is -0.29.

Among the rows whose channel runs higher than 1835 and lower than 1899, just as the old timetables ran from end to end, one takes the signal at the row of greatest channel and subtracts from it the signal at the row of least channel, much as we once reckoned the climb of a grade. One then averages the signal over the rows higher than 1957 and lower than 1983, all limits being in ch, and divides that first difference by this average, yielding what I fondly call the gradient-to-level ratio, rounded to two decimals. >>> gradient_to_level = -0.13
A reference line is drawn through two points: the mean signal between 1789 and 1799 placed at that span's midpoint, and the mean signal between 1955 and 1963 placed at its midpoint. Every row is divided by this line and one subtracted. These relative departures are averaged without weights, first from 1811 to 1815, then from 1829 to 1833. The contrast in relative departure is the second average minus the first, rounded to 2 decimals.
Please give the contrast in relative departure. 0.05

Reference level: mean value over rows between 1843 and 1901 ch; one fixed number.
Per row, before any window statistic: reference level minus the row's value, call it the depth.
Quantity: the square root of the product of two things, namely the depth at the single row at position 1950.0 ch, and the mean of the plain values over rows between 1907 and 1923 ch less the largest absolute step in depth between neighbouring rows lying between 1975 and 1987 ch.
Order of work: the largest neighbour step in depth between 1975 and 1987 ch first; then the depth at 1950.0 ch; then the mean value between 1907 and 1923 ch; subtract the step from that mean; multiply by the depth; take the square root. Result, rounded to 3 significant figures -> 46.2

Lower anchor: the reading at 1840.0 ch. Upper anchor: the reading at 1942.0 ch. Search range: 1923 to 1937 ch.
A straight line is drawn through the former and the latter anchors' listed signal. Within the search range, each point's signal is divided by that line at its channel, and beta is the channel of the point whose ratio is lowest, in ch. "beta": 1932.0 ch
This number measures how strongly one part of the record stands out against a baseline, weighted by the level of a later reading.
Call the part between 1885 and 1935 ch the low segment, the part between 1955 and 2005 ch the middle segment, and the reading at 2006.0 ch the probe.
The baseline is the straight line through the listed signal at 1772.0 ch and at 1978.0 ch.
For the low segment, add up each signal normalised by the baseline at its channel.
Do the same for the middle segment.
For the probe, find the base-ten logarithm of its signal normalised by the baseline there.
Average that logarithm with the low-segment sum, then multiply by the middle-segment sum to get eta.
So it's 298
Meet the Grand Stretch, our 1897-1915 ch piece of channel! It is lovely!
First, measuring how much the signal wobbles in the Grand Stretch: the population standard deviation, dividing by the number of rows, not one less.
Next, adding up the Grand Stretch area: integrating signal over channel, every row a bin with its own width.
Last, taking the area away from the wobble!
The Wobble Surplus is -2141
